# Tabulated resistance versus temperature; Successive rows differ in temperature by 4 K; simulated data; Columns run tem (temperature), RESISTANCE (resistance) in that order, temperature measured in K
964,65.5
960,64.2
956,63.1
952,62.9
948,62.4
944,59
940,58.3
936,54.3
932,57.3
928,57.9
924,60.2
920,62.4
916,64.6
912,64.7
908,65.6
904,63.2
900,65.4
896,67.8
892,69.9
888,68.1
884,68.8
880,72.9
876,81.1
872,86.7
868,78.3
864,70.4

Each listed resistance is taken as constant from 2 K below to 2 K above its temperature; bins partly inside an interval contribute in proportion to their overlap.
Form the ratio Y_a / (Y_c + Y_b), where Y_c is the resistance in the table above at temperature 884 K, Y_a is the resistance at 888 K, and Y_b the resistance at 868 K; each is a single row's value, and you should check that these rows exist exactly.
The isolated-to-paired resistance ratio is 0.46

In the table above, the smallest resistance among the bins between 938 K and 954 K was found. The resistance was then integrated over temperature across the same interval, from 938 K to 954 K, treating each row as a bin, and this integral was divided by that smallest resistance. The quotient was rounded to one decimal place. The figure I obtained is 16.6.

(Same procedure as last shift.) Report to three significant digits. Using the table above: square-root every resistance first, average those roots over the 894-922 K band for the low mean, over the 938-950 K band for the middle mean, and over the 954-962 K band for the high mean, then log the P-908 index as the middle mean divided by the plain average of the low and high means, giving 0.966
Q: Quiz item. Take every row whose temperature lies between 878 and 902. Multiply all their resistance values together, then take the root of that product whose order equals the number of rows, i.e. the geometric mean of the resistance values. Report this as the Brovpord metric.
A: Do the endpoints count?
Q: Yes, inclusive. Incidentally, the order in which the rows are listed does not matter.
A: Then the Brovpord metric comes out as 69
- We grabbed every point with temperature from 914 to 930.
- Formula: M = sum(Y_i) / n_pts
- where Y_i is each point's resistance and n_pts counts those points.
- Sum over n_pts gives 61.3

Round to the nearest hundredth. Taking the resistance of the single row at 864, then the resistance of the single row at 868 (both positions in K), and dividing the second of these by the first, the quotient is 1.11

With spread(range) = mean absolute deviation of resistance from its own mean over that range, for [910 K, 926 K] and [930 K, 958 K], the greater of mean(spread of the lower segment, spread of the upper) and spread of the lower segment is 2.2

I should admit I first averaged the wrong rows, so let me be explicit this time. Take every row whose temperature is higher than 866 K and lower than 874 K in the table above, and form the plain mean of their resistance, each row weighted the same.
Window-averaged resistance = 82.5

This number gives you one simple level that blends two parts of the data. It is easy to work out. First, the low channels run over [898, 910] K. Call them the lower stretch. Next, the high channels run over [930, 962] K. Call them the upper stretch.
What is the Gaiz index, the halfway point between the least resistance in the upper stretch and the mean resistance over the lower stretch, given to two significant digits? 60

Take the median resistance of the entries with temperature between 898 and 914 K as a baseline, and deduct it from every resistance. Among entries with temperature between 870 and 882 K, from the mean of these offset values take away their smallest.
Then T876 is 7.3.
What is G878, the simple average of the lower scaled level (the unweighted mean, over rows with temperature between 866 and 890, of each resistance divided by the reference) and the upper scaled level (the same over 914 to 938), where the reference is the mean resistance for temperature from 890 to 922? 1.03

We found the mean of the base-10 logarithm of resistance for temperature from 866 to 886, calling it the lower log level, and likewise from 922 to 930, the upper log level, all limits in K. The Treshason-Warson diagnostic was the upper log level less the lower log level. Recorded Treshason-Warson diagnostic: -0.117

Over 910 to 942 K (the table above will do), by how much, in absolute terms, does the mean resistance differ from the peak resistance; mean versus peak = 4.7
